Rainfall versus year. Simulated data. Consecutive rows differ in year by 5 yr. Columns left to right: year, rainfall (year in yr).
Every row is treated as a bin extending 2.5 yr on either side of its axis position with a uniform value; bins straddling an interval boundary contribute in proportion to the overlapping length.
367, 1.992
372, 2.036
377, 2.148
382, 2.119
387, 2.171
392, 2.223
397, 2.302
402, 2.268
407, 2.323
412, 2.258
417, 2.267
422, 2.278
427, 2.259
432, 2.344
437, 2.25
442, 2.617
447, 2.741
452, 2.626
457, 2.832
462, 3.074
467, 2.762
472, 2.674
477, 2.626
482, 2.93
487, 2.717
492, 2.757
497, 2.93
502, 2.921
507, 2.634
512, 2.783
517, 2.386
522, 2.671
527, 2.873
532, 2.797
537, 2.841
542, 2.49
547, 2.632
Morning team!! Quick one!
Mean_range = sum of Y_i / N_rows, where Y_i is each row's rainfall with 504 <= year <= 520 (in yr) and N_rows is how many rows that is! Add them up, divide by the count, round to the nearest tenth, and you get 2.6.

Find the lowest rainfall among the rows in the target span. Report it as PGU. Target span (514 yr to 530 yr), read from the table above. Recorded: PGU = 2.386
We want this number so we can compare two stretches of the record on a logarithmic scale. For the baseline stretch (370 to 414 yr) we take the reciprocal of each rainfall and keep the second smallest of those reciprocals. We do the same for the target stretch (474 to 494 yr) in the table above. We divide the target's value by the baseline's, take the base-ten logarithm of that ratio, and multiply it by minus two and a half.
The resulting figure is 0.20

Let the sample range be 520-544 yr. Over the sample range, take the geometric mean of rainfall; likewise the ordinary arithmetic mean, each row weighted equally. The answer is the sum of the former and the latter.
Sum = 5.5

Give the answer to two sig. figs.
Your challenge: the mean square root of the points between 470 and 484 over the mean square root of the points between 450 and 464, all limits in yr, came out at 0.98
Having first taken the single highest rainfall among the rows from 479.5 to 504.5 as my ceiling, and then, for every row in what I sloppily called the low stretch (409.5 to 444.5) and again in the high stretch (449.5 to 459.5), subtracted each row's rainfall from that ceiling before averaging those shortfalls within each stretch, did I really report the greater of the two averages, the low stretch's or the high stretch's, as 0.61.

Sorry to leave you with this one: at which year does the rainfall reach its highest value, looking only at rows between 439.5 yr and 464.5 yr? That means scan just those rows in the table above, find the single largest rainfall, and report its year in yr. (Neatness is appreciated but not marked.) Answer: 462 yr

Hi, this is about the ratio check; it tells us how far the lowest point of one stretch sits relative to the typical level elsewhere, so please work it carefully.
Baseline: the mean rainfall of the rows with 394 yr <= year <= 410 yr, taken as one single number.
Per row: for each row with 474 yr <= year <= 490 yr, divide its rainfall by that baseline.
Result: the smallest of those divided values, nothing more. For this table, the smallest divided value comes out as 1.14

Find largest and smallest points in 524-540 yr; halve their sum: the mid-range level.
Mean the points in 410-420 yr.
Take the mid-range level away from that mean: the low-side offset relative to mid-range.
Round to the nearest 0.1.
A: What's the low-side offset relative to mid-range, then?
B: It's -0.6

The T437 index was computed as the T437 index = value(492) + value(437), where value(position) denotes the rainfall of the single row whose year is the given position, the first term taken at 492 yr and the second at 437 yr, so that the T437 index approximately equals 5.0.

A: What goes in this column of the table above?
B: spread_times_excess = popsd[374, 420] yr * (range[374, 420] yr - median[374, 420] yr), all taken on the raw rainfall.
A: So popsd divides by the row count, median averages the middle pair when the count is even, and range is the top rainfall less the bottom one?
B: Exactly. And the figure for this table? -0.14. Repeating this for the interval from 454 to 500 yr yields -0.31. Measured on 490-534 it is -0.36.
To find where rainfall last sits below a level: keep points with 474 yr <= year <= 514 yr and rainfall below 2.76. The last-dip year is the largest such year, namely 507 yr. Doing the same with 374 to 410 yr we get 407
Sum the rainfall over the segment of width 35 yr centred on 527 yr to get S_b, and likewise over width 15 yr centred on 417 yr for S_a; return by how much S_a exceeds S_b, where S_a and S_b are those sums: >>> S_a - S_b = -12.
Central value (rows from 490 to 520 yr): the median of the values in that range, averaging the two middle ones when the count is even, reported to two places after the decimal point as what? 2.77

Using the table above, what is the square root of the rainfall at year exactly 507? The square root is 1.62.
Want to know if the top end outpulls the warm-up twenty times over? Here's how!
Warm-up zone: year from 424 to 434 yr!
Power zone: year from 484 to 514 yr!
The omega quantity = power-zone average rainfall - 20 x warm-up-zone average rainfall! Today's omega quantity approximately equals -43.2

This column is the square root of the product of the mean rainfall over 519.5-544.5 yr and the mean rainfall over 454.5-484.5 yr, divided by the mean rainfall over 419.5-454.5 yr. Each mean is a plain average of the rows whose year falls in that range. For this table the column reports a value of 1.13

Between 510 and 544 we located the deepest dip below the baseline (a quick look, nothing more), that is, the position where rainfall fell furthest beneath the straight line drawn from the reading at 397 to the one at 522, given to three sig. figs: 517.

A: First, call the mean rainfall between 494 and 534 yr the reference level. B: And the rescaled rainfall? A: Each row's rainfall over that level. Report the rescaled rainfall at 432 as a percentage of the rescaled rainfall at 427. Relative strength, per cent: 104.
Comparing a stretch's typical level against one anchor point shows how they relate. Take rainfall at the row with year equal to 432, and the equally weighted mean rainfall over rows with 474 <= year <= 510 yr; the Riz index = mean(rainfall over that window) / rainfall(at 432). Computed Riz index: 1.19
